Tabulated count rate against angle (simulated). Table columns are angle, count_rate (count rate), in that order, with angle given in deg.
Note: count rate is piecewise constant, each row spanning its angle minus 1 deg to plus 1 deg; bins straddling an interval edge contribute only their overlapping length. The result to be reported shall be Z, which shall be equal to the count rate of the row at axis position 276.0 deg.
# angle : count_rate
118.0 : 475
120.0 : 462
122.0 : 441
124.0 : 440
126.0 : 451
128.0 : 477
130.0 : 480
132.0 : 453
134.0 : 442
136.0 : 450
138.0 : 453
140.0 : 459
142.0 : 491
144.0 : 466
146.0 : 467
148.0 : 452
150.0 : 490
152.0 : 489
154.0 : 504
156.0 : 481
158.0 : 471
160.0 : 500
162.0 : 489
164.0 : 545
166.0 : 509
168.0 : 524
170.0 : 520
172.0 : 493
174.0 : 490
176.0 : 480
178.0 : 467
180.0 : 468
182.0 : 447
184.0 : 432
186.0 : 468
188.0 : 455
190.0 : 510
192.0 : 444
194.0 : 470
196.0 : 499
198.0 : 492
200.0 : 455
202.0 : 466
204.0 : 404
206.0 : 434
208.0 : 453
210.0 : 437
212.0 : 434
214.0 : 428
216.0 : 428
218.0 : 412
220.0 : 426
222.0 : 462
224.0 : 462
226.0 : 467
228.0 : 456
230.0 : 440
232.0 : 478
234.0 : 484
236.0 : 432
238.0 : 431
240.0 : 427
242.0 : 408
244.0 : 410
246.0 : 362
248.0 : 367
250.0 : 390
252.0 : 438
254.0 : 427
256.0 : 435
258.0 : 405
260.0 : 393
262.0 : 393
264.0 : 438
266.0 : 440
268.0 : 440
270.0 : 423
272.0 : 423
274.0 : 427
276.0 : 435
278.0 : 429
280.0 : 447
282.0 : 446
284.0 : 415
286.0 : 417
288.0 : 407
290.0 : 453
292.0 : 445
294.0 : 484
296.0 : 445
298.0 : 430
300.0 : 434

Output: 435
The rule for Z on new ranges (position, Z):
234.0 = 484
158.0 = 471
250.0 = 390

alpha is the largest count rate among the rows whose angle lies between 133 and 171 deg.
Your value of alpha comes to 545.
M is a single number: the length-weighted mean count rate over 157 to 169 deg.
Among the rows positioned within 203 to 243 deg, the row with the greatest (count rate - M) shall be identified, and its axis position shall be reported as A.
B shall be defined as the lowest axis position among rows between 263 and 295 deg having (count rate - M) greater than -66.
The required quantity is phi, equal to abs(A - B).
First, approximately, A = 234.0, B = 280.0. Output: 46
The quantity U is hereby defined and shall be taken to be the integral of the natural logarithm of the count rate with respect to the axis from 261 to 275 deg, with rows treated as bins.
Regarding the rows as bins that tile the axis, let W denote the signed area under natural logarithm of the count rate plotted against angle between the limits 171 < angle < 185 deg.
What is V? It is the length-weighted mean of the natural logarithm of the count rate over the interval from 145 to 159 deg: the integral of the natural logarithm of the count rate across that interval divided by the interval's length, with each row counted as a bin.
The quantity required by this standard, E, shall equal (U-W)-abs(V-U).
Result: -79.9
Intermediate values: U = 84.8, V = 6.17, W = 86.1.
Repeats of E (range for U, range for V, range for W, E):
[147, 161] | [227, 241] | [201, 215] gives -79.0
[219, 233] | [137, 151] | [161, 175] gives -81.1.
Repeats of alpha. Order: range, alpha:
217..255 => 484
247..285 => 447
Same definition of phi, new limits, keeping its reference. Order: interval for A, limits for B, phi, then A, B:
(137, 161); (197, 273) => 44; 154.0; 198.0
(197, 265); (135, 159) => 62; 198.0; 136.0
